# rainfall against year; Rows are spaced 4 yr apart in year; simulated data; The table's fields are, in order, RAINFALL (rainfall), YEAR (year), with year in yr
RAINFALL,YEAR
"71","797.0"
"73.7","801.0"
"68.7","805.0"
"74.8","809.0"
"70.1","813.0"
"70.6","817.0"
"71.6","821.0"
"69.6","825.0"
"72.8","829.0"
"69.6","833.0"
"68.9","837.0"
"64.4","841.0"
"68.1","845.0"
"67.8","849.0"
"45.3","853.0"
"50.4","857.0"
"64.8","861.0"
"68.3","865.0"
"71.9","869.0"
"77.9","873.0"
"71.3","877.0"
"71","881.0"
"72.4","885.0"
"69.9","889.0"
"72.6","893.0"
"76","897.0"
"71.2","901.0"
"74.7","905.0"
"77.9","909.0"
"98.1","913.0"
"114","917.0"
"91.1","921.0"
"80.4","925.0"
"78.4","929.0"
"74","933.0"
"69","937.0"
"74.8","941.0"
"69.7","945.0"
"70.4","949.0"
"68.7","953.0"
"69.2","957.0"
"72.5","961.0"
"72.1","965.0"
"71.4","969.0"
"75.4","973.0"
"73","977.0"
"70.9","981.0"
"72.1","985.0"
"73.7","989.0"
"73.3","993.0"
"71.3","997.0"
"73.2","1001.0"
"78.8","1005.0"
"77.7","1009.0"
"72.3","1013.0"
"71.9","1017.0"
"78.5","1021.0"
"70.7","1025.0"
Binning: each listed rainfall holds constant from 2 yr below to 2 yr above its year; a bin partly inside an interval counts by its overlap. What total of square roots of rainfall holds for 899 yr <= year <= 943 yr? 99.4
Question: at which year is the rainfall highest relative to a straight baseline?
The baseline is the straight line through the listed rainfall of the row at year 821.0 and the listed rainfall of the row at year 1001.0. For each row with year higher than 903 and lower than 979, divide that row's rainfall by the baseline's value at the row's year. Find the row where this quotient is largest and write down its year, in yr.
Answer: 917.0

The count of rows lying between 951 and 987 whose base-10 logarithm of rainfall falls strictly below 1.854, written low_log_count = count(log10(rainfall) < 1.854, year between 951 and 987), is 4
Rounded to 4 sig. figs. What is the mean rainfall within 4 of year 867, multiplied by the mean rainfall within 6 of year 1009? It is 5346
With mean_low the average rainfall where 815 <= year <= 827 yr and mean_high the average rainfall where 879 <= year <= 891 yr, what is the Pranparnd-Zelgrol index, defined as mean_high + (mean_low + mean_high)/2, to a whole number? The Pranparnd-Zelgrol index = 142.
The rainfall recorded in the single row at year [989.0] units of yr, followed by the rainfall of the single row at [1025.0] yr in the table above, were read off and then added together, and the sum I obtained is 144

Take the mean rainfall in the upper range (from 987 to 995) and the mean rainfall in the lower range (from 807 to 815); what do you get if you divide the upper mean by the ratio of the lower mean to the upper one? 75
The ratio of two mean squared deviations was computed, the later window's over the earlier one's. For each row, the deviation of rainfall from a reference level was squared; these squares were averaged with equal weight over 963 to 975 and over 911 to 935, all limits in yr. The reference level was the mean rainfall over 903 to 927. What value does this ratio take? 1.45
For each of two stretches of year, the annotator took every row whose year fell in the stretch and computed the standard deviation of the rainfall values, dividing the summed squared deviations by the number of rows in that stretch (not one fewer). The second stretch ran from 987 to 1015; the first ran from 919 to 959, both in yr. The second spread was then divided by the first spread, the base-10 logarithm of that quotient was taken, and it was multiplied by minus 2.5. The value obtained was 1.04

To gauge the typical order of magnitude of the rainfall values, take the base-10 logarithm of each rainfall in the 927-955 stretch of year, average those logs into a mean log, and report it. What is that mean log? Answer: 1.86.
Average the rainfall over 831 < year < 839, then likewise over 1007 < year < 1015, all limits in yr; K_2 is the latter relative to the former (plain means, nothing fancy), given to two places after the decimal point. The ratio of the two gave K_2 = 1.08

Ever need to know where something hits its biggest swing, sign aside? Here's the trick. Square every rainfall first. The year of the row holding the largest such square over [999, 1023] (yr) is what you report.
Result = 1005.0 yr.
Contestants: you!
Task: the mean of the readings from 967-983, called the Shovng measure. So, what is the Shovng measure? 72.7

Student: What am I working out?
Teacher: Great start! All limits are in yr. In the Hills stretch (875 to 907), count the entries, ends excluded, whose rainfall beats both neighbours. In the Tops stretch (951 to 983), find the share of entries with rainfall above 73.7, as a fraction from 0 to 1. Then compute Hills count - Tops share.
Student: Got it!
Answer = 1.9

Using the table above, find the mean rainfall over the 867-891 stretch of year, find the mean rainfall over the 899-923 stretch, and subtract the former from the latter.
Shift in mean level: 15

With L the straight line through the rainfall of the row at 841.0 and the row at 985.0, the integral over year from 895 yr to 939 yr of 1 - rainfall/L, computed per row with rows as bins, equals -8.9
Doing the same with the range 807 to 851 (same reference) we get -4.2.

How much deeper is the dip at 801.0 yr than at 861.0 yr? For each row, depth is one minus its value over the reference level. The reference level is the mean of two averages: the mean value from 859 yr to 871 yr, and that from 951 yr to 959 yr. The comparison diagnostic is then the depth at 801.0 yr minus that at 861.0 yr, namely -0.13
